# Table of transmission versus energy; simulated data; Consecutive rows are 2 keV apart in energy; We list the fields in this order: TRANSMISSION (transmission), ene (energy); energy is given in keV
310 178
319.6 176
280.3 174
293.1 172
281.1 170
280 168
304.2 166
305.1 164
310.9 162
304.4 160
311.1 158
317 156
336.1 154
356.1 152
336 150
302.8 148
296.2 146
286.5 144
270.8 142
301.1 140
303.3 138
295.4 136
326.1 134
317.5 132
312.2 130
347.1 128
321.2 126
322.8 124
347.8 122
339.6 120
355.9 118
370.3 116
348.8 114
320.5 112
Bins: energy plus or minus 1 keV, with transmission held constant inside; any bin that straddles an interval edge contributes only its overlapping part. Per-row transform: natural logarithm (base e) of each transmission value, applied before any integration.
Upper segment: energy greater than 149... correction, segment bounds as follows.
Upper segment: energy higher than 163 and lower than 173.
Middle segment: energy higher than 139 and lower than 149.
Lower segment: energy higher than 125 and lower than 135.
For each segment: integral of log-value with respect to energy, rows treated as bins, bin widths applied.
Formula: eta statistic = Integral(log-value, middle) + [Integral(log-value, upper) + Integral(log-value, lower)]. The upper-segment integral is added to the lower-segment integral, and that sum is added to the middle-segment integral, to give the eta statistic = 171.4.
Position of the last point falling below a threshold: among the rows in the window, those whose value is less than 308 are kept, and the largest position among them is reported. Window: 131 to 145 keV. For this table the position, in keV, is 144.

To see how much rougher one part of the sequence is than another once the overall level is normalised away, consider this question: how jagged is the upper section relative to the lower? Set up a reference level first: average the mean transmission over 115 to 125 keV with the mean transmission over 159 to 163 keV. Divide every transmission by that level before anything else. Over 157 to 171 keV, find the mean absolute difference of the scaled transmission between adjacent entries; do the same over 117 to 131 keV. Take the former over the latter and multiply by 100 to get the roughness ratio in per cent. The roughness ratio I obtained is 40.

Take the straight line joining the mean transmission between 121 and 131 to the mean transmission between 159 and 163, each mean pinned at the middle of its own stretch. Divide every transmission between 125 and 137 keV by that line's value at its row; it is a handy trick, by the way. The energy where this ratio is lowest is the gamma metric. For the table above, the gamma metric 136 keV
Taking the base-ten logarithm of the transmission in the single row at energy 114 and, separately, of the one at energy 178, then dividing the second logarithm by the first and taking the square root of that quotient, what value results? 0.99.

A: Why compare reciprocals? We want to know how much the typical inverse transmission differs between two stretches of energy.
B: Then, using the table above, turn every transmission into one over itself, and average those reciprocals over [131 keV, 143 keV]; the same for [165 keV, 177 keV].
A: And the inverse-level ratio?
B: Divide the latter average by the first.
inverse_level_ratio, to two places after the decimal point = 1.03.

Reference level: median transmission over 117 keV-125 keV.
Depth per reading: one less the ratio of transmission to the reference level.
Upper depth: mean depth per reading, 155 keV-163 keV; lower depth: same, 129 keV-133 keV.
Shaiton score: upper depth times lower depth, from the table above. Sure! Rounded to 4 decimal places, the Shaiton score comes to 0.0080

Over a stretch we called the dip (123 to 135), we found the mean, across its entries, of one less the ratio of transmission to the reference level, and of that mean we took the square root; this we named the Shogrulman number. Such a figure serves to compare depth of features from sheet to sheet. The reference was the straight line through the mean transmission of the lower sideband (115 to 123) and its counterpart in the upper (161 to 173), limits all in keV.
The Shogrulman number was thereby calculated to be 0.22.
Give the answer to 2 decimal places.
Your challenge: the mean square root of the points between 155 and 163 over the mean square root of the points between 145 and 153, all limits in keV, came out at 0.98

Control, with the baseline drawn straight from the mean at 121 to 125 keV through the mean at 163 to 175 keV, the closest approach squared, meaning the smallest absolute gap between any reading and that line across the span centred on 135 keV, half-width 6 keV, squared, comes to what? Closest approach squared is 2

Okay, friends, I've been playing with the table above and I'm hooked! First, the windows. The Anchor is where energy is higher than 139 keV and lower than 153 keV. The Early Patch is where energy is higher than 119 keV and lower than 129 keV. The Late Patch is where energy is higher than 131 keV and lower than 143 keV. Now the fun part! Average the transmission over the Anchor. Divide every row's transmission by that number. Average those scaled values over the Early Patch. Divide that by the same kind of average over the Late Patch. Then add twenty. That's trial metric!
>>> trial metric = 21.1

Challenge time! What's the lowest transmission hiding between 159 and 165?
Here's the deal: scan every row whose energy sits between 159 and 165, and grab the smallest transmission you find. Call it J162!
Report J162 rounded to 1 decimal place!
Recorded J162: 304.4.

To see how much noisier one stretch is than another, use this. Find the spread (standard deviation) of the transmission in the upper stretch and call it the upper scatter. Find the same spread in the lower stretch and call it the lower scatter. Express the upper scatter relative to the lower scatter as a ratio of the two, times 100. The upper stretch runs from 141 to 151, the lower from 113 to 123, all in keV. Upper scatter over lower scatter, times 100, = 210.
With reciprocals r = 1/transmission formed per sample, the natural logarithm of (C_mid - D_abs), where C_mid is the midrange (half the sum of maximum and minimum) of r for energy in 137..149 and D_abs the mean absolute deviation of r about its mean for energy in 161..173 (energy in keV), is -5.69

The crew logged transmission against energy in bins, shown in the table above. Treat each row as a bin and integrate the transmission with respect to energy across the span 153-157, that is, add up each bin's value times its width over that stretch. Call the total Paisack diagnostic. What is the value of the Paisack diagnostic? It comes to 1306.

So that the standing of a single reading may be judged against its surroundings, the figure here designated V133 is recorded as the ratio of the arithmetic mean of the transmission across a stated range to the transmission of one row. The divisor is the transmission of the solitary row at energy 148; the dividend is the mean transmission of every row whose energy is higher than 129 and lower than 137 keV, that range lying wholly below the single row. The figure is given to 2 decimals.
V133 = 1.03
